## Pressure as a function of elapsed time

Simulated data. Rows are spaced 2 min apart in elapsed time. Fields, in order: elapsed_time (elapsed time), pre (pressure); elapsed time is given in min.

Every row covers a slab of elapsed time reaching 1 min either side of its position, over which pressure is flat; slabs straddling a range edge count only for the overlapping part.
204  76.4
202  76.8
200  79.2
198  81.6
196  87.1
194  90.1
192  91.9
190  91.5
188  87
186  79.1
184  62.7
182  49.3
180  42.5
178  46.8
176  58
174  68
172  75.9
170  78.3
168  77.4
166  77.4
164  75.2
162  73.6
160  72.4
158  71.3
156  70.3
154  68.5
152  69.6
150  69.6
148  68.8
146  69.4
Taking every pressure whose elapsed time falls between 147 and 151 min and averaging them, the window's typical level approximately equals 69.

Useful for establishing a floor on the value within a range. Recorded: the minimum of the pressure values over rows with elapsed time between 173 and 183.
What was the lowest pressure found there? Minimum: 42.5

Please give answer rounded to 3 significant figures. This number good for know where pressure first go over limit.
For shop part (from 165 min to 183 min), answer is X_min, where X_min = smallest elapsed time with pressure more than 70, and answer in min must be 166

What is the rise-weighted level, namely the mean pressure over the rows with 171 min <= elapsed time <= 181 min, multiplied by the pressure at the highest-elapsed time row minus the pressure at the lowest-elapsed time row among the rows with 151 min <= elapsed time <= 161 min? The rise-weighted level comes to 163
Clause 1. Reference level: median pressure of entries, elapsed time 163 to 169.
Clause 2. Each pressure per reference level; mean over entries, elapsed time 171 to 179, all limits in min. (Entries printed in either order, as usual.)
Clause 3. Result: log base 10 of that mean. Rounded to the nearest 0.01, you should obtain -0.10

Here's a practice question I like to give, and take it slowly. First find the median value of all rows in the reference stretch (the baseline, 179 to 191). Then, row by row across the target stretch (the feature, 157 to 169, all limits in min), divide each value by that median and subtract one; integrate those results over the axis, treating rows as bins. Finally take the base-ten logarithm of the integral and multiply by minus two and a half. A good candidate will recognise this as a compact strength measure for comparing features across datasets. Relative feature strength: 0.5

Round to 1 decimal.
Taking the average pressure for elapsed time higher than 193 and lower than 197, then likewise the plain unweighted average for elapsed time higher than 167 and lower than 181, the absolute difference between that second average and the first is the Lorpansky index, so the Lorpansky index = 24.8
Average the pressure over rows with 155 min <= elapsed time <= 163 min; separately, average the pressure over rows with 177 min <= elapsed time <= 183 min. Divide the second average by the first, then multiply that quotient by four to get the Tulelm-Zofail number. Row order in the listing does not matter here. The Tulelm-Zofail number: 2.6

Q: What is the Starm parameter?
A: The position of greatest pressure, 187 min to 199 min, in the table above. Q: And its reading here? 192 min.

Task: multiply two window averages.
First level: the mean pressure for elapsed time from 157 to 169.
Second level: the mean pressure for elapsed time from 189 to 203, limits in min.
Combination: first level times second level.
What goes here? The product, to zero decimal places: 6371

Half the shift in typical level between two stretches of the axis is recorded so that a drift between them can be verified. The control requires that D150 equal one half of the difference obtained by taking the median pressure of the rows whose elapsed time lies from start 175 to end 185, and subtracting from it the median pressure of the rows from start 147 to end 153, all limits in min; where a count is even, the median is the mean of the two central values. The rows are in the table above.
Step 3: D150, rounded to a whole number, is -10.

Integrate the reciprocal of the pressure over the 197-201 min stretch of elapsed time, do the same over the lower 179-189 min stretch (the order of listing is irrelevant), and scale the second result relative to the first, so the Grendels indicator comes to 3.4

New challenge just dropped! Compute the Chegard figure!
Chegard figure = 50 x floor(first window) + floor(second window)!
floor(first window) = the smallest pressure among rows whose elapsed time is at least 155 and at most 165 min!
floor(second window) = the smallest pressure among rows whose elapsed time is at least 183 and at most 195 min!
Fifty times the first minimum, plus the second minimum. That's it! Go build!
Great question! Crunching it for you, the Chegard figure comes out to 3578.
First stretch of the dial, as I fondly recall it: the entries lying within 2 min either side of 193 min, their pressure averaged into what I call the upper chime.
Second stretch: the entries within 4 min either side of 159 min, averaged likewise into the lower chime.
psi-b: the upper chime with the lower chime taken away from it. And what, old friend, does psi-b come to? 19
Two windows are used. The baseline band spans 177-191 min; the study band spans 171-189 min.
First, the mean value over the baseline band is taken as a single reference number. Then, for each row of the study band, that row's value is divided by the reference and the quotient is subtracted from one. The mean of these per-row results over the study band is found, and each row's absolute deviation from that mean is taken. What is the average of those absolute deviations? 0.19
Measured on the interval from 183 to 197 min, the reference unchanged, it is 0.12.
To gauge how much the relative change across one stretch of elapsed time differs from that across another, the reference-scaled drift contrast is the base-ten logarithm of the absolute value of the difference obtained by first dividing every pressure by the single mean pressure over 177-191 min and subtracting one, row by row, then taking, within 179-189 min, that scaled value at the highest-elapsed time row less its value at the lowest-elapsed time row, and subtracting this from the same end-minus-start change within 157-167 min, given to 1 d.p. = -0.2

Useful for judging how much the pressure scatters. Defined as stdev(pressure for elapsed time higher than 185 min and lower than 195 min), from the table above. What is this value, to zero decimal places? 5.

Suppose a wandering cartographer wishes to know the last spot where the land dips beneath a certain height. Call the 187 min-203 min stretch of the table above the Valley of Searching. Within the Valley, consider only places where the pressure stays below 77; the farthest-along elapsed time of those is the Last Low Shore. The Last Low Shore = 202 min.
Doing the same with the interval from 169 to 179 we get 178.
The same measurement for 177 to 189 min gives 184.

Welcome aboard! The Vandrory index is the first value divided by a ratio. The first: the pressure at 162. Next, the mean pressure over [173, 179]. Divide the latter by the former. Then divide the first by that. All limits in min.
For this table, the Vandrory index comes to 94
